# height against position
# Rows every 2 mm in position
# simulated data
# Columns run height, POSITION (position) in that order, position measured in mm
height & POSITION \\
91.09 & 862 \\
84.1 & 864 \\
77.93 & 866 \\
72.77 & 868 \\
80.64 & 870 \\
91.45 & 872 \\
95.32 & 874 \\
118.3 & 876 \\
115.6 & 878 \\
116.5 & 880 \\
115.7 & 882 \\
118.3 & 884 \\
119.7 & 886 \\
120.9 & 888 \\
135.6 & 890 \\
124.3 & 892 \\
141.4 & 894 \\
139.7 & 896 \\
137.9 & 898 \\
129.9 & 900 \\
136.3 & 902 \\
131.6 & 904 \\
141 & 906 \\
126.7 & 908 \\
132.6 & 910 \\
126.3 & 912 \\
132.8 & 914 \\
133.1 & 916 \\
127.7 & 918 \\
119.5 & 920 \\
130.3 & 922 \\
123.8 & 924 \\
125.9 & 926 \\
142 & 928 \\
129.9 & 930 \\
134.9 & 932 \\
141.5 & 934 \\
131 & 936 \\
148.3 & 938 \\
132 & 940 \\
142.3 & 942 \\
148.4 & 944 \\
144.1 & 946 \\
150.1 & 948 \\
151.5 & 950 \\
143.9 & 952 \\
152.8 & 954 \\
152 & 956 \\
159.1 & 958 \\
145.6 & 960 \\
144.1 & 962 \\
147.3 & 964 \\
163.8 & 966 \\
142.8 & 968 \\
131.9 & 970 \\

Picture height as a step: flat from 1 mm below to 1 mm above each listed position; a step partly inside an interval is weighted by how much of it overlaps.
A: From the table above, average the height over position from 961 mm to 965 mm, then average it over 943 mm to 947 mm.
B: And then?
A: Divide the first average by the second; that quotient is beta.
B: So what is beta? 1.00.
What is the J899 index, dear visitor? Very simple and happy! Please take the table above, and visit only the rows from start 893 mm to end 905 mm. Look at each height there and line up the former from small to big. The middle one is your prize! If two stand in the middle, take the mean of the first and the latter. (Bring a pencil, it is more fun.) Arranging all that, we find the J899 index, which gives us 137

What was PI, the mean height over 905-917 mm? 132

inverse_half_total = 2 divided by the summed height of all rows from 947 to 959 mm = 0.0022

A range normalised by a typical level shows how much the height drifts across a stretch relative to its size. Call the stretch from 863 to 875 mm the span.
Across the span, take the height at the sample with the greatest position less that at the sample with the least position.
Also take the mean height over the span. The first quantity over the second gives 0.13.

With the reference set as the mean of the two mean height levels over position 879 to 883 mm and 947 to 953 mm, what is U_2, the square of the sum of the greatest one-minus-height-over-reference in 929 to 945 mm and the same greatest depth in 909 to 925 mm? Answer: 0.013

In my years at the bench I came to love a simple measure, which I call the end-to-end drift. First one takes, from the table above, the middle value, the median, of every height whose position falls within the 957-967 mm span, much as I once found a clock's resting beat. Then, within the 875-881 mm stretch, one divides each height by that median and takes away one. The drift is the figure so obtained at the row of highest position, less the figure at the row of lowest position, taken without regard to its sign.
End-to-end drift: 0.01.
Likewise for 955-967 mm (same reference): 0.08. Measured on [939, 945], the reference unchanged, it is 0.11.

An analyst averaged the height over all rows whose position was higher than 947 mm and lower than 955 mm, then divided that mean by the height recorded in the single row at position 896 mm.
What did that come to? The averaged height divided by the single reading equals 1.1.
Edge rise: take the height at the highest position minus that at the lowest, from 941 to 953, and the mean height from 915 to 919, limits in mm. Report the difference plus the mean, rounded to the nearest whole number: 132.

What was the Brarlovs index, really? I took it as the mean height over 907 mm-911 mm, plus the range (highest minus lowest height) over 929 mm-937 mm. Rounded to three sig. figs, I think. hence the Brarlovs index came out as 141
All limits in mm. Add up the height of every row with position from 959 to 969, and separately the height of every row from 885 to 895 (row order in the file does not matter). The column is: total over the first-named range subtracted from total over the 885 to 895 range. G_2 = -102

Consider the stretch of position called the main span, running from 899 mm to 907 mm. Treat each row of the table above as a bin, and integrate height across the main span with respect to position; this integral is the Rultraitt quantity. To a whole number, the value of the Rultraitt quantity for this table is 1078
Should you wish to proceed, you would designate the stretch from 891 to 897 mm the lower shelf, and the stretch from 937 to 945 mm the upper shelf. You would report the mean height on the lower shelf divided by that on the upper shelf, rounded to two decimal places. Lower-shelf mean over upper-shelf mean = 0.95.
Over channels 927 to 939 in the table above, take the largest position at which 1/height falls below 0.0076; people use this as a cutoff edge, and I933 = 938 mm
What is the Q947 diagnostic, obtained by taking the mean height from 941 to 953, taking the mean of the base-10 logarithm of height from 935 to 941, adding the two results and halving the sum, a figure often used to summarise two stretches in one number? 74.4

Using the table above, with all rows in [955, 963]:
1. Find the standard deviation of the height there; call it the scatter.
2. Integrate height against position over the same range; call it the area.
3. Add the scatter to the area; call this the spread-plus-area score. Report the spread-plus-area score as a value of 1208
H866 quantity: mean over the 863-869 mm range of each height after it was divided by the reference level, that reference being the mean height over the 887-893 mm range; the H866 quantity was 0.62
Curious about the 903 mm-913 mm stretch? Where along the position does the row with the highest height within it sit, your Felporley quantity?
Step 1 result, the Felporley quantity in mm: 906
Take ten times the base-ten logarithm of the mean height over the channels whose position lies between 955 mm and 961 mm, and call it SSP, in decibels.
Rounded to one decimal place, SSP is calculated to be 21.8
